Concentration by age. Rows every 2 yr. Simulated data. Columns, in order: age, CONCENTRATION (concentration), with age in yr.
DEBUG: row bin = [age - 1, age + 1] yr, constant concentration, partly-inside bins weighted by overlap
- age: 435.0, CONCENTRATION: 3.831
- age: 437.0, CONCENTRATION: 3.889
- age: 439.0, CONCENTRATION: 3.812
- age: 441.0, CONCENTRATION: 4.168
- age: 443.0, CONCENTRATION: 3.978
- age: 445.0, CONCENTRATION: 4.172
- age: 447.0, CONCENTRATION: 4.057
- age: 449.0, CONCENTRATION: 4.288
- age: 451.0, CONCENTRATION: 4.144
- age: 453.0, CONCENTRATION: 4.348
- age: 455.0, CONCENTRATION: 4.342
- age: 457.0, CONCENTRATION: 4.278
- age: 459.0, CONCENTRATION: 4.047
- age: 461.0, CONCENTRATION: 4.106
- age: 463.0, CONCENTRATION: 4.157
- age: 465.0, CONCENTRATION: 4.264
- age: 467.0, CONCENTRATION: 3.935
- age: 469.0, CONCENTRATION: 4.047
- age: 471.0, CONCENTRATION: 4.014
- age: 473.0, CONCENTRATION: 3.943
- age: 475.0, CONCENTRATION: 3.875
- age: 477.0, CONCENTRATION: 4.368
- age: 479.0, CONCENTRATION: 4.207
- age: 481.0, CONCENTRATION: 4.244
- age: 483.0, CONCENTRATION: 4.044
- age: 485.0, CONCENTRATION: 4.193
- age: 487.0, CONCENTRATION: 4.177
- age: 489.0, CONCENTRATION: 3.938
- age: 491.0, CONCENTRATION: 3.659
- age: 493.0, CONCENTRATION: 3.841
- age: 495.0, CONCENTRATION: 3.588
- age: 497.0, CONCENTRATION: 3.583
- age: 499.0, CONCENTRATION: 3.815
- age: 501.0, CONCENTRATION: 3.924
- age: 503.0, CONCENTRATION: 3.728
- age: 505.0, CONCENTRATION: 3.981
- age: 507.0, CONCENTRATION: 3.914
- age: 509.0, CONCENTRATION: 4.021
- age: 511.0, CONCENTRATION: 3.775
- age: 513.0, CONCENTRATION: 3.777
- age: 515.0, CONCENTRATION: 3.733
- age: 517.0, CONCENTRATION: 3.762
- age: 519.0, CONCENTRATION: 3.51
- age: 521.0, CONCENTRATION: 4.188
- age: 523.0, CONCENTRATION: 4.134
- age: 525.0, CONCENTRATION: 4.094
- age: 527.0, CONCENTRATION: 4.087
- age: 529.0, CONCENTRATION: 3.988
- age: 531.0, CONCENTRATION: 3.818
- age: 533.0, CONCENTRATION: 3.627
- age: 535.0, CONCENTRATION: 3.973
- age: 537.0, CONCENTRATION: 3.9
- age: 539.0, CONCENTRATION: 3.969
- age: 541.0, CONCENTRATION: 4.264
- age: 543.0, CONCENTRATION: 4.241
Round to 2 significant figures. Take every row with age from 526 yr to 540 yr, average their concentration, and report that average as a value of 3.9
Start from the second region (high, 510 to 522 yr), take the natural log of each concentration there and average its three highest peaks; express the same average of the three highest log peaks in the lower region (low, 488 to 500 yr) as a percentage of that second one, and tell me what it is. 99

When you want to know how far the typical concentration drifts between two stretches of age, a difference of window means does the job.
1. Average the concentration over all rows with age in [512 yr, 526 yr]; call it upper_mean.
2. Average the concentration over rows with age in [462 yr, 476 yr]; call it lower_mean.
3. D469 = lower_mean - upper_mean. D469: 0.15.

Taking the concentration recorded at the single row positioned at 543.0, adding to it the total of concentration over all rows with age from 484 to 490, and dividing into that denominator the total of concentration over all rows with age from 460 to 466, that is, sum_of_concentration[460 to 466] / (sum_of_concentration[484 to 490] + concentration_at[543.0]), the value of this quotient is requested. 0.76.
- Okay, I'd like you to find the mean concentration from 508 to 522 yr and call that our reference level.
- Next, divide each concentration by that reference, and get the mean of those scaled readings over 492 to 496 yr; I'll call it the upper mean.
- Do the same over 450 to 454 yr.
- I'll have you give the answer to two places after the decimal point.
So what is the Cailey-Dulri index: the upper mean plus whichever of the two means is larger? 2.08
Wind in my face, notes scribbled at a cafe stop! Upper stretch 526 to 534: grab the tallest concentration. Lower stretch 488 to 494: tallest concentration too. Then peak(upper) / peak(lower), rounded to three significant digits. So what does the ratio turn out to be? 1.04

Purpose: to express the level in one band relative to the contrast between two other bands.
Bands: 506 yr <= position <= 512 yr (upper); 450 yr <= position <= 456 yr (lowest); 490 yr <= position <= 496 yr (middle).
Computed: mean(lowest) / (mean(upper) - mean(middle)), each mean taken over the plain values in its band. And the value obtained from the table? 21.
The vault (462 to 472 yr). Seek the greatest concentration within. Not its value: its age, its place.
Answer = 465.0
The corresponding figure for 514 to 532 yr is 521.0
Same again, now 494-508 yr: 505.0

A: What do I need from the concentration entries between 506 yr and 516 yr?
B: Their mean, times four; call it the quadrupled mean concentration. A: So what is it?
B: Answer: 15.38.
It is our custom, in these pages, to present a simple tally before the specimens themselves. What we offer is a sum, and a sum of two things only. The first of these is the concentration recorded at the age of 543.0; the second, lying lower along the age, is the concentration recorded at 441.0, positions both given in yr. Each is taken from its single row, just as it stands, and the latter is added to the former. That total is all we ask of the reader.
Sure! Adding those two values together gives 8.41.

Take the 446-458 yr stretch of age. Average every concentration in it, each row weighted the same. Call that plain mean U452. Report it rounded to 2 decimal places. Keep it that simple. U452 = 4.24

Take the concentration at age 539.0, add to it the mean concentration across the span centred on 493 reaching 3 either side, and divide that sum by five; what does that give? 1.53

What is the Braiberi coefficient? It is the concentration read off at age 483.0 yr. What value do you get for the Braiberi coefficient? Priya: 4.044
